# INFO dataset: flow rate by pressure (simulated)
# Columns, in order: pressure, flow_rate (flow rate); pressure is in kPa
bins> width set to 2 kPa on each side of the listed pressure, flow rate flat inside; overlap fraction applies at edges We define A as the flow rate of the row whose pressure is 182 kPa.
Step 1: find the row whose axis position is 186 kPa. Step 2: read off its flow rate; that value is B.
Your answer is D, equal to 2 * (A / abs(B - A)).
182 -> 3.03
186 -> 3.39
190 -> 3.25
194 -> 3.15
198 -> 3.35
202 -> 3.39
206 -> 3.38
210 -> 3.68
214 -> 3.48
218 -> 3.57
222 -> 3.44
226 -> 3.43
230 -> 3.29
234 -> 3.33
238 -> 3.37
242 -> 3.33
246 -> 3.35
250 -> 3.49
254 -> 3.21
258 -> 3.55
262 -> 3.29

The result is 17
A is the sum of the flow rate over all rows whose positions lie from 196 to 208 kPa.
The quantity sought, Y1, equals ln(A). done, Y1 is 2.31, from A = 10.12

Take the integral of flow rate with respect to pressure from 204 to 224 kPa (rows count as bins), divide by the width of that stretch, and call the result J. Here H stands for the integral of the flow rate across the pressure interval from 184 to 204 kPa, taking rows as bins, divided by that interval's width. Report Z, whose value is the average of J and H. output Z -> 3.41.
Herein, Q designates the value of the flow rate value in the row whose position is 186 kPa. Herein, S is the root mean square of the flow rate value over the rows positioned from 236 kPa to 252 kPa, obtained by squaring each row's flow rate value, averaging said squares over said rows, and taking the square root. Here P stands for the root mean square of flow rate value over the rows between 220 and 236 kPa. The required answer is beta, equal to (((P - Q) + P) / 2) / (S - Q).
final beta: -379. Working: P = 3.37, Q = 3.39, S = 3.39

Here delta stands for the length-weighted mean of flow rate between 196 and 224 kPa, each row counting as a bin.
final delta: 3.47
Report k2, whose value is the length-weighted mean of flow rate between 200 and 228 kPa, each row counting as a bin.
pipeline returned 3.48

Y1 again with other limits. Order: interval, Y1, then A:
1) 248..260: 2.33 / 10.25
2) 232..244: 2.31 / 10.03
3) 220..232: 2.32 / 10.16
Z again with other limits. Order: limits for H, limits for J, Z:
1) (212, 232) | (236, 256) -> 3.40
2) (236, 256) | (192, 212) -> 3.37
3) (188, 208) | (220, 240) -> 3.34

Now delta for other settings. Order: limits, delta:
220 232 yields 3.39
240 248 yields 3.34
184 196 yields 3.26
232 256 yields 3.35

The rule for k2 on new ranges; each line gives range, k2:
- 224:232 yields 3.36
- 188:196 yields 3.20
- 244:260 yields 3.40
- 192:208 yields 3.32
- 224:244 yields 3.35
